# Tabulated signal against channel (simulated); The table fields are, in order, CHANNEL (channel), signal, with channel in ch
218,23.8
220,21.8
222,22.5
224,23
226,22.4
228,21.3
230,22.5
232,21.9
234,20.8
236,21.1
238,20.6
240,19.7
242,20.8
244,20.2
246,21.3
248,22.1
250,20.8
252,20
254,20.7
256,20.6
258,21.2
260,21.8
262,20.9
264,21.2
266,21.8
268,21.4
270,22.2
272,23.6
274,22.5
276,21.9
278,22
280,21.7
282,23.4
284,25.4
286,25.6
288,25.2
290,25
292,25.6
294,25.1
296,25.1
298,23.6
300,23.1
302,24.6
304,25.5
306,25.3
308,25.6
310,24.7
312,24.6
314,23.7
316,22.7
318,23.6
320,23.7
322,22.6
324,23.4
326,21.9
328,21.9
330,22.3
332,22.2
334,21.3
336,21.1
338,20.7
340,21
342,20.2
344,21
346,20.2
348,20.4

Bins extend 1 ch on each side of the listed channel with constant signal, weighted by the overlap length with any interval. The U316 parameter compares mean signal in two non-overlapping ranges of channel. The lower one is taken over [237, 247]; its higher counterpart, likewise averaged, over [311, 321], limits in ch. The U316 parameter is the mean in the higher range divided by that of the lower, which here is 1.15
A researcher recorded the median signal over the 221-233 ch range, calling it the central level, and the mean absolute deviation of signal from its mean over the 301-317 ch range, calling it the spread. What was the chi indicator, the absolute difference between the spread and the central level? 21.76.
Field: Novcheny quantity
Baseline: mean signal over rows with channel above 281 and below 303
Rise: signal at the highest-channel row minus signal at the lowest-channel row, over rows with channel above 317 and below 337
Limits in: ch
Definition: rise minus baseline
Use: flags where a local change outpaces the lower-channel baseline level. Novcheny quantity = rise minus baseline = -27.2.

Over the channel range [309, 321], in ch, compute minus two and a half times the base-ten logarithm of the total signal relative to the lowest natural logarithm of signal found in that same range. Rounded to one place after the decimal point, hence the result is -4.2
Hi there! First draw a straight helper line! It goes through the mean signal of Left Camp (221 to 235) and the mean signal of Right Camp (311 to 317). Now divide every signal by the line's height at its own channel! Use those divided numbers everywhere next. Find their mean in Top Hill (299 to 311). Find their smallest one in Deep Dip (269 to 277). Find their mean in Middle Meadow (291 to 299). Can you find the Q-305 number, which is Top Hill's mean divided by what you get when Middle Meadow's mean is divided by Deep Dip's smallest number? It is 0.944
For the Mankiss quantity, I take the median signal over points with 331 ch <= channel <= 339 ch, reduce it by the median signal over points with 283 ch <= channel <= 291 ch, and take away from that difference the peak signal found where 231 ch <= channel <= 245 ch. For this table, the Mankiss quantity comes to -26.0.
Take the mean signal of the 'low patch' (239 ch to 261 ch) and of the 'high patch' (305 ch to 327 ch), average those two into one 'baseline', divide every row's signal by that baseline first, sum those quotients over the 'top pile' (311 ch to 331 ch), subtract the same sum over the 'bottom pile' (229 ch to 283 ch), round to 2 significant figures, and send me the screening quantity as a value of -16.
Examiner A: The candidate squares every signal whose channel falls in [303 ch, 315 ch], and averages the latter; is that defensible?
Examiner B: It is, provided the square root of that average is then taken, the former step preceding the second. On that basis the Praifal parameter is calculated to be 24.9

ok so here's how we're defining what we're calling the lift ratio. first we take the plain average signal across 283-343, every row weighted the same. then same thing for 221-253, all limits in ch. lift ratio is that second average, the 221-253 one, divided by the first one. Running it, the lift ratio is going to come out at 0.91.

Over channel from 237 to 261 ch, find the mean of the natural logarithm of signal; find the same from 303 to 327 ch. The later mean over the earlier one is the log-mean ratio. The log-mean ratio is 1.05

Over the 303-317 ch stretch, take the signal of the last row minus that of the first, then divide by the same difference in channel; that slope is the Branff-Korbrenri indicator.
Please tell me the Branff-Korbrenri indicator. -0.23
